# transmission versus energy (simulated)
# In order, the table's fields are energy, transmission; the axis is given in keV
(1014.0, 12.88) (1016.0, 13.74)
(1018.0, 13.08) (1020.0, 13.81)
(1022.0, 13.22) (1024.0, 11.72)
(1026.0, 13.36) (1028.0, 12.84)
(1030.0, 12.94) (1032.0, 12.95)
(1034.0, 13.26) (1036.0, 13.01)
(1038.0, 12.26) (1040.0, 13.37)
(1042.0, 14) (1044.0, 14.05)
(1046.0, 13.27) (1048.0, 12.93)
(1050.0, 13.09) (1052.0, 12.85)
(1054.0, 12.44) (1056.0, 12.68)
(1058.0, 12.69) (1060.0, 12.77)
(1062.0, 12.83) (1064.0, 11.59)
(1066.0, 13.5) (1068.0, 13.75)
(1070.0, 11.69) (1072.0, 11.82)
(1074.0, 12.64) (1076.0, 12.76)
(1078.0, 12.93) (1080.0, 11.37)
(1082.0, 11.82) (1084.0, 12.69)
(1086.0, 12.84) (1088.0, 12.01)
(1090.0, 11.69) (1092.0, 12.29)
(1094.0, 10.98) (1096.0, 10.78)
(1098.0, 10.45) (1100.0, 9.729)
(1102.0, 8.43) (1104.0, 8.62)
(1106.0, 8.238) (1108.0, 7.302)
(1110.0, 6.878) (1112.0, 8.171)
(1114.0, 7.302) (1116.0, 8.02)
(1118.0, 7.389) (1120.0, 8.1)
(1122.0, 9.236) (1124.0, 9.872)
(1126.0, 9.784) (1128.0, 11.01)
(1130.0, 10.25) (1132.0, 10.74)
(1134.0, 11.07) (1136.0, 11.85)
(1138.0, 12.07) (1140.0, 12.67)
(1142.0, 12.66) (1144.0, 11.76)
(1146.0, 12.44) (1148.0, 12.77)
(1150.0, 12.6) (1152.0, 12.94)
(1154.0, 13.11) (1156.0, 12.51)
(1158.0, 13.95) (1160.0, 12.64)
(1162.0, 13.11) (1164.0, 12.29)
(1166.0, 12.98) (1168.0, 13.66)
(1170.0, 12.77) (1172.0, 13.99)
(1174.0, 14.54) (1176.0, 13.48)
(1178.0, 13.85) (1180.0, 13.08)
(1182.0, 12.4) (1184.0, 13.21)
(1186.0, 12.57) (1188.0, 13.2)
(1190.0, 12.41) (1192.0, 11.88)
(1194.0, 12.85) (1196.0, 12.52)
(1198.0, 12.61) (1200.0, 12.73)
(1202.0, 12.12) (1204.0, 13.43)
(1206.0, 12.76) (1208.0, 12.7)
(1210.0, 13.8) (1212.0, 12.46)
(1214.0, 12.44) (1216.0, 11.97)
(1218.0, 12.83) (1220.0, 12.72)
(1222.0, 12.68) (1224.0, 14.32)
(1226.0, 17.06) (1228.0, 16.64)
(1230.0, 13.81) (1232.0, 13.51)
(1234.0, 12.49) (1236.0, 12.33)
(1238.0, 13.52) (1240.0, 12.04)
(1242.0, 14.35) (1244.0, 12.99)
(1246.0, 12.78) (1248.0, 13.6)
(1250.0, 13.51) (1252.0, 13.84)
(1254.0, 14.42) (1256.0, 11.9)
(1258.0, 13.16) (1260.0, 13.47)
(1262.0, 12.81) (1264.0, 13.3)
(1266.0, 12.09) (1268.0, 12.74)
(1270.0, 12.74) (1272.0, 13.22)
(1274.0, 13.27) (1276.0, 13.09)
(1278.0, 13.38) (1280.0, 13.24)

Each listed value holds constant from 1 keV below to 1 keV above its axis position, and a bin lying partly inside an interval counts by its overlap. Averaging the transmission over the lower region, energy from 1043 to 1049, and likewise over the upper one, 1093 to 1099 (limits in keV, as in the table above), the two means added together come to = 24.2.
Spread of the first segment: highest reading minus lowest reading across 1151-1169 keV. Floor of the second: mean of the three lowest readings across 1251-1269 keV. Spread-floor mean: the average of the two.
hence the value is 7.0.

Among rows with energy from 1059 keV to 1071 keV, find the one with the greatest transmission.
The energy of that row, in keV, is 1068.0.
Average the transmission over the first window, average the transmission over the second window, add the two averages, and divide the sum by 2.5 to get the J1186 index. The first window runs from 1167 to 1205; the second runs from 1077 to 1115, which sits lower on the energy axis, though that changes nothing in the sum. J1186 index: 9.3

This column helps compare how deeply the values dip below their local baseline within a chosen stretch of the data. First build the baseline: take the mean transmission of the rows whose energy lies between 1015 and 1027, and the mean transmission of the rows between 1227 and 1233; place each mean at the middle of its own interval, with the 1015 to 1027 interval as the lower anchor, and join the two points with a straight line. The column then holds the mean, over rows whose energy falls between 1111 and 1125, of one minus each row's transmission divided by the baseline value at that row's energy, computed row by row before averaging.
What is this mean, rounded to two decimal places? 0.40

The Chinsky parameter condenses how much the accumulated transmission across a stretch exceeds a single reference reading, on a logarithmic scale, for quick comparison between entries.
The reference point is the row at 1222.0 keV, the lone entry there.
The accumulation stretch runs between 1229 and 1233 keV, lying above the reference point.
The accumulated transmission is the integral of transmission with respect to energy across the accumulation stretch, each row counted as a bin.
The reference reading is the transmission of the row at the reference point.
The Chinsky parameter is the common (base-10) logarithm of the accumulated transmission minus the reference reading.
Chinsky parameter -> 1.62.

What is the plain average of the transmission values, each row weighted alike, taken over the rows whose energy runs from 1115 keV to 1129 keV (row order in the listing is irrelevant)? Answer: 9.1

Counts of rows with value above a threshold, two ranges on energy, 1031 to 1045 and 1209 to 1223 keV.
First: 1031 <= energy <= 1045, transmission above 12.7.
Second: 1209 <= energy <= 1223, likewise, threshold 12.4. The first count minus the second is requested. 0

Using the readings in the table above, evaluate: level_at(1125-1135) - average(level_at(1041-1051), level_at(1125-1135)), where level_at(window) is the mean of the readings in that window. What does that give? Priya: -1.4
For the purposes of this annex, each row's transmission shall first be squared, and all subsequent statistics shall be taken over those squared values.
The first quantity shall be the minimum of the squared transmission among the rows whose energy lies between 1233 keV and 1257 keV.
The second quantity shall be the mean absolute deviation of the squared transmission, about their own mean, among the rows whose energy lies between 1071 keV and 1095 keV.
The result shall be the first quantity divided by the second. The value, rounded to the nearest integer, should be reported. 11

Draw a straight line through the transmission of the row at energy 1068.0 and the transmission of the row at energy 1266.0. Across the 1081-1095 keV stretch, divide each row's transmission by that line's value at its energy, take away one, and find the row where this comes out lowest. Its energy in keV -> 1094.0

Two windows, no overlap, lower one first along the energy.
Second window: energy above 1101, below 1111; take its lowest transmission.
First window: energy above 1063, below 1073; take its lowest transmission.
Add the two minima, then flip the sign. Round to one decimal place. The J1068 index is -18.5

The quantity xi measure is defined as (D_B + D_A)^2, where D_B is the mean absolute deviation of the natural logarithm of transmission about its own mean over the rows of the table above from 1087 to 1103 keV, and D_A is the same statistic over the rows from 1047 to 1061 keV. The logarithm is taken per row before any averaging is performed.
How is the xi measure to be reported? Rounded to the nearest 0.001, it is 0.011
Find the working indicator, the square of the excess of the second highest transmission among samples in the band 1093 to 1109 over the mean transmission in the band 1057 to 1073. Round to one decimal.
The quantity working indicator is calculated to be 3.2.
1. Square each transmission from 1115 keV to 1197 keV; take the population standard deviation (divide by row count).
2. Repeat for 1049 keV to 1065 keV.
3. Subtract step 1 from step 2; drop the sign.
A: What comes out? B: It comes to 26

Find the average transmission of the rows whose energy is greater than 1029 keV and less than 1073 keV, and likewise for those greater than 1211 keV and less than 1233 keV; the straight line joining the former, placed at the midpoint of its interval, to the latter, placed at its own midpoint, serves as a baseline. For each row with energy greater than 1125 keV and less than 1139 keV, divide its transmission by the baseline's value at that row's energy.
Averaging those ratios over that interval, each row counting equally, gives 0.83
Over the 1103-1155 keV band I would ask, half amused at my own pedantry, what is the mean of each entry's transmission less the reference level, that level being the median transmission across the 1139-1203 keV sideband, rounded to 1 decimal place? -2.5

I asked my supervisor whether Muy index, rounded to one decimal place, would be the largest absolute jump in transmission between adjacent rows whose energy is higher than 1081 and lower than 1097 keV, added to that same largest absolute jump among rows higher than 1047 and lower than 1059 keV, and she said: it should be 1.7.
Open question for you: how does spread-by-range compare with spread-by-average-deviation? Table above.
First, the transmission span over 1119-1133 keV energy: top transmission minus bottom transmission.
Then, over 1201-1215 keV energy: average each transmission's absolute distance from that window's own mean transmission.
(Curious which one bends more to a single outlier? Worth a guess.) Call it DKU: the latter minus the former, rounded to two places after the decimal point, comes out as -2.45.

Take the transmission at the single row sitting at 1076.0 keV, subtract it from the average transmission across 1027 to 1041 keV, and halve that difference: 0.1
